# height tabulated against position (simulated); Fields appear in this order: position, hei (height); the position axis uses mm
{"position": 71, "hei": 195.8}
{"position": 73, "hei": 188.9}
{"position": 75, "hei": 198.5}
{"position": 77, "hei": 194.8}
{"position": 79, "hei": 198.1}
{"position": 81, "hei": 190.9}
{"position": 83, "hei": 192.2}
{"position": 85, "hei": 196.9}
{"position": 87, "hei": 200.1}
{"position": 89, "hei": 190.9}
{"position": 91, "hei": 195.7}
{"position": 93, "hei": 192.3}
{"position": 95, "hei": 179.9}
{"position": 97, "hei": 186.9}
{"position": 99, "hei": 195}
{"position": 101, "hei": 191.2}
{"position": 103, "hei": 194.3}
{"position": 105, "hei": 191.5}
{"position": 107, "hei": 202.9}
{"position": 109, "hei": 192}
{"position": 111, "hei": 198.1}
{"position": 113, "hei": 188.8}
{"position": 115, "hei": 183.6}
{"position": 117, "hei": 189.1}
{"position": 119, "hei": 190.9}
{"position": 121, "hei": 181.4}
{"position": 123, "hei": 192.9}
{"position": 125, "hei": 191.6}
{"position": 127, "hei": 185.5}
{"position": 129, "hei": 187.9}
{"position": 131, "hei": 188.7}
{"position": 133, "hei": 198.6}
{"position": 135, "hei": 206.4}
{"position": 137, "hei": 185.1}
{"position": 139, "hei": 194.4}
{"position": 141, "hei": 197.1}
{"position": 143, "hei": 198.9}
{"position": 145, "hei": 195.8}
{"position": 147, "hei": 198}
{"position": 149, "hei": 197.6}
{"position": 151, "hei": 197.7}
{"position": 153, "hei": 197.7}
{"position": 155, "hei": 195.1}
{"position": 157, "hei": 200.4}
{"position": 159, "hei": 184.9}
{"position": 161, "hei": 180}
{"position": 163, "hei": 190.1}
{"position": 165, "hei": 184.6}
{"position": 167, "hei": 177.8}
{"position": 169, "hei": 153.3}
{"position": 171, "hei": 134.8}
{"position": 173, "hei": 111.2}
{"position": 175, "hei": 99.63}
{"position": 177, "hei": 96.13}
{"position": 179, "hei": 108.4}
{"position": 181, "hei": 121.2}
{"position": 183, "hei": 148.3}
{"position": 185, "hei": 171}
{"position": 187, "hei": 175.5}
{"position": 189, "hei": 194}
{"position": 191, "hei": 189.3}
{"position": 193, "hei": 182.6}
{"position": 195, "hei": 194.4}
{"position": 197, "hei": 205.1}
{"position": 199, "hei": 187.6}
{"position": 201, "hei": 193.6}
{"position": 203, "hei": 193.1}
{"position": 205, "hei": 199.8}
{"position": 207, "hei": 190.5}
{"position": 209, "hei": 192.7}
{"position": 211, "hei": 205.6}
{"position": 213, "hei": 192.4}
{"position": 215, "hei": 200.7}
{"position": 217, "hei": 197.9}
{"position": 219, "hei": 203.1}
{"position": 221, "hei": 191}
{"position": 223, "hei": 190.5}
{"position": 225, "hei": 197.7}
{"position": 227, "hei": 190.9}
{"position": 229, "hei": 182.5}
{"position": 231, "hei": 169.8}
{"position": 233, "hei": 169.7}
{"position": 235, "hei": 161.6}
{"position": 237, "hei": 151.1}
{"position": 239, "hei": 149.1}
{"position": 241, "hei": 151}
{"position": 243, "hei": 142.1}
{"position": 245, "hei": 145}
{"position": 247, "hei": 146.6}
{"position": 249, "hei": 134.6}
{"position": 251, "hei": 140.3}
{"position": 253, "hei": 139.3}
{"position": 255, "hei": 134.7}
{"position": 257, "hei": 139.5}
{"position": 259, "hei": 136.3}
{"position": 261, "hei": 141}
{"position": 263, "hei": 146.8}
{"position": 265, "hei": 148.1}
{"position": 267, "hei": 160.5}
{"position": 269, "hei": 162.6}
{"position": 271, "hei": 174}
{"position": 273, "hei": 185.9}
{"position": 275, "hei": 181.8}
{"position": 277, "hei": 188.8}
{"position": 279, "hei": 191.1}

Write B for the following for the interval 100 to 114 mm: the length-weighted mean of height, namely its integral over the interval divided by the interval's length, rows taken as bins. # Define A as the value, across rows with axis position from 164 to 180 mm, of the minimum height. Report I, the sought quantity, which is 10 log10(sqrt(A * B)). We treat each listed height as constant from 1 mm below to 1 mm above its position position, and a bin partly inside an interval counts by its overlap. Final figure 21.4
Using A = 96.13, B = 194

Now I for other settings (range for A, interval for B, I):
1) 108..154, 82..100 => 22.7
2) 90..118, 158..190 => 22.2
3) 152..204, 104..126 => 21.3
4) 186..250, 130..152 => 22.1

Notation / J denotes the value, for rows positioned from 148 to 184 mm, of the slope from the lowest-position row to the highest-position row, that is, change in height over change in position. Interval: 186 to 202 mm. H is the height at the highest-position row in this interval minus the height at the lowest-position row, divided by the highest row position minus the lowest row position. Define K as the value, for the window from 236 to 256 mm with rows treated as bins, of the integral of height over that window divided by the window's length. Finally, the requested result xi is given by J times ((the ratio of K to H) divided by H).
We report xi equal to -124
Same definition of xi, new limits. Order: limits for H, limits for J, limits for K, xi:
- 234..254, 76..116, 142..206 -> -33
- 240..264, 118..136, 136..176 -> 4750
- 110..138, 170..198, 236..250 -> 1575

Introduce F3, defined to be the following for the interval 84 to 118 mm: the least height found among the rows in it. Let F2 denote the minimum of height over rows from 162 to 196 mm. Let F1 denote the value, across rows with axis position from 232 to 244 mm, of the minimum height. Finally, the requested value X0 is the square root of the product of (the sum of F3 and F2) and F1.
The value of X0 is 198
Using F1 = 142.1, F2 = 96.13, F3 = 179.9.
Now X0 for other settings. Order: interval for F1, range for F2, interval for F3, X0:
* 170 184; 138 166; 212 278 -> 174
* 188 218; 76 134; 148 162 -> 256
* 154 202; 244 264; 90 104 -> 174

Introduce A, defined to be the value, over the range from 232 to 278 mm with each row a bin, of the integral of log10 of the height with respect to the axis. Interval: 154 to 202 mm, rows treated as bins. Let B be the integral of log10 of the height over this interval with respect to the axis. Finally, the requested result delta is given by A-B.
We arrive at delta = -6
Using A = 100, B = 106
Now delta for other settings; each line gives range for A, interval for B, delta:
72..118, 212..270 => -23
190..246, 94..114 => 81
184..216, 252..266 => 43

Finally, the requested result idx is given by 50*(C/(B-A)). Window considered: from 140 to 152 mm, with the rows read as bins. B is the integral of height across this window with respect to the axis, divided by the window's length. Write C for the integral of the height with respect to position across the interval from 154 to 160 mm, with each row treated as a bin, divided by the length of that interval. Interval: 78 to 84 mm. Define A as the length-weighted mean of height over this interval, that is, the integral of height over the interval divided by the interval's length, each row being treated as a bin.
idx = 2557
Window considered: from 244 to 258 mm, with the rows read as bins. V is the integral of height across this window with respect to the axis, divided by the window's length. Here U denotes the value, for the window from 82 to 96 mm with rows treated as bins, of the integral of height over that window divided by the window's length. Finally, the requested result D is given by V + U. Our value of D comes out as 333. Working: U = 193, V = 140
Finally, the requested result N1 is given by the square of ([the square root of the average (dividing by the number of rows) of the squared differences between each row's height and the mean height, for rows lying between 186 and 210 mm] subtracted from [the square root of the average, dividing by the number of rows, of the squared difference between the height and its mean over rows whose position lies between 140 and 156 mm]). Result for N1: 37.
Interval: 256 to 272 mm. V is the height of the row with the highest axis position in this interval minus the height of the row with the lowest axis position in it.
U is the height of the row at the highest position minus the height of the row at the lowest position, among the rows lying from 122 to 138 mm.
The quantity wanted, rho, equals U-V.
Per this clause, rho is -42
